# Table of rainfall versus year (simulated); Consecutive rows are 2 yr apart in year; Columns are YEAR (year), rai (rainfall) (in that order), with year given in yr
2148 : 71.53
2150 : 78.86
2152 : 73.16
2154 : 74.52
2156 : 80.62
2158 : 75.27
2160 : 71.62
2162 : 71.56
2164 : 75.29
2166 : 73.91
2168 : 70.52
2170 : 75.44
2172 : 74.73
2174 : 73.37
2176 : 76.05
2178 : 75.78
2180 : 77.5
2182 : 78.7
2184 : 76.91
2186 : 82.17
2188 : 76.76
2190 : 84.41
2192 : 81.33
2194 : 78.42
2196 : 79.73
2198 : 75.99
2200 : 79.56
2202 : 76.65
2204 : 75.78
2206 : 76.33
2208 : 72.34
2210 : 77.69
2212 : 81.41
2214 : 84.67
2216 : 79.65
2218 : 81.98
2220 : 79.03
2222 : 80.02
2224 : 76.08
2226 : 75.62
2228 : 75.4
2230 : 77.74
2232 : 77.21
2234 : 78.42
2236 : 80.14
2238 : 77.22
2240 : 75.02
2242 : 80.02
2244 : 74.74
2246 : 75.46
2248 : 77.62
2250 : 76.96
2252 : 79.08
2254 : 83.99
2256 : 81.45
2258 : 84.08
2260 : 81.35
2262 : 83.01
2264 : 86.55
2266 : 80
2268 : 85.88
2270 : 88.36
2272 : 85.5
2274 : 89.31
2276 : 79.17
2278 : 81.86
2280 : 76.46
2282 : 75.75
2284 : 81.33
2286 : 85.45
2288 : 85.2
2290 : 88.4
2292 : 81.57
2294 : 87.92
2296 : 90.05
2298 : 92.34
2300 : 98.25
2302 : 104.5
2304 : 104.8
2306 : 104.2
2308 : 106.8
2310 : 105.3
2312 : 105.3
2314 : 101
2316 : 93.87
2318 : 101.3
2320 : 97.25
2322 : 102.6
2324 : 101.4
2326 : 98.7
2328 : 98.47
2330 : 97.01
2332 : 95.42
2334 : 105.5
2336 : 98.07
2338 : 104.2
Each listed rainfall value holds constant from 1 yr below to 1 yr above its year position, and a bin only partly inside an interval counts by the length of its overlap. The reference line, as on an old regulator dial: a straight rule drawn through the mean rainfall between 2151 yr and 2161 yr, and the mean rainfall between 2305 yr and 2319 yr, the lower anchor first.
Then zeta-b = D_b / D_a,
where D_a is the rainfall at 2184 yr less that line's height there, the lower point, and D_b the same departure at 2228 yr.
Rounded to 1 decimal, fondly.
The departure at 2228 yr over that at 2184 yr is 4.0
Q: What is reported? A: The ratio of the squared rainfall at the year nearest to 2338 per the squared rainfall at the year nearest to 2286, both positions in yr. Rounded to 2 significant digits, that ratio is 1.5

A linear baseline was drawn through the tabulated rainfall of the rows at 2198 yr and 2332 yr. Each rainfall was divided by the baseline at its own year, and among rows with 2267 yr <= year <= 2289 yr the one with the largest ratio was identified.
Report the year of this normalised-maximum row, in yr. 2274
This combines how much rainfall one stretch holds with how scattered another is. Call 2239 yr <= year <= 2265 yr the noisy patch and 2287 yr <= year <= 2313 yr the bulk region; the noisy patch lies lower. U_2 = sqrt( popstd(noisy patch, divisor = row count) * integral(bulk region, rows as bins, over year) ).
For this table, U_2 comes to 96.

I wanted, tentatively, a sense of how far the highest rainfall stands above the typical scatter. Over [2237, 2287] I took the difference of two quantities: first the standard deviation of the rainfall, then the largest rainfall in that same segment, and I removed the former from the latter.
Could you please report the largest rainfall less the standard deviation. 85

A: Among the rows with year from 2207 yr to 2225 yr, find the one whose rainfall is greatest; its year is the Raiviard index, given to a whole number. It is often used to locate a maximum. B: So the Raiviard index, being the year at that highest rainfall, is 2214 yr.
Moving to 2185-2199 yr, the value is 2190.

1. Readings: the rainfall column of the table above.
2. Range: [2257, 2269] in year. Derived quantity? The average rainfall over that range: 83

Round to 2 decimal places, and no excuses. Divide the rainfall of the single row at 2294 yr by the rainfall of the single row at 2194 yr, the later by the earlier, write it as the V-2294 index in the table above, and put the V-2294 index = 1.12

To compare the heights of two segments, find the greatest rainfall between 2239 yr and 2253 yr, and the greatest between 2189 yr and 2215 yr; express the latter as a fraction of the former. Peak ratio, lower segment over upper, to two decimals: 1.06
